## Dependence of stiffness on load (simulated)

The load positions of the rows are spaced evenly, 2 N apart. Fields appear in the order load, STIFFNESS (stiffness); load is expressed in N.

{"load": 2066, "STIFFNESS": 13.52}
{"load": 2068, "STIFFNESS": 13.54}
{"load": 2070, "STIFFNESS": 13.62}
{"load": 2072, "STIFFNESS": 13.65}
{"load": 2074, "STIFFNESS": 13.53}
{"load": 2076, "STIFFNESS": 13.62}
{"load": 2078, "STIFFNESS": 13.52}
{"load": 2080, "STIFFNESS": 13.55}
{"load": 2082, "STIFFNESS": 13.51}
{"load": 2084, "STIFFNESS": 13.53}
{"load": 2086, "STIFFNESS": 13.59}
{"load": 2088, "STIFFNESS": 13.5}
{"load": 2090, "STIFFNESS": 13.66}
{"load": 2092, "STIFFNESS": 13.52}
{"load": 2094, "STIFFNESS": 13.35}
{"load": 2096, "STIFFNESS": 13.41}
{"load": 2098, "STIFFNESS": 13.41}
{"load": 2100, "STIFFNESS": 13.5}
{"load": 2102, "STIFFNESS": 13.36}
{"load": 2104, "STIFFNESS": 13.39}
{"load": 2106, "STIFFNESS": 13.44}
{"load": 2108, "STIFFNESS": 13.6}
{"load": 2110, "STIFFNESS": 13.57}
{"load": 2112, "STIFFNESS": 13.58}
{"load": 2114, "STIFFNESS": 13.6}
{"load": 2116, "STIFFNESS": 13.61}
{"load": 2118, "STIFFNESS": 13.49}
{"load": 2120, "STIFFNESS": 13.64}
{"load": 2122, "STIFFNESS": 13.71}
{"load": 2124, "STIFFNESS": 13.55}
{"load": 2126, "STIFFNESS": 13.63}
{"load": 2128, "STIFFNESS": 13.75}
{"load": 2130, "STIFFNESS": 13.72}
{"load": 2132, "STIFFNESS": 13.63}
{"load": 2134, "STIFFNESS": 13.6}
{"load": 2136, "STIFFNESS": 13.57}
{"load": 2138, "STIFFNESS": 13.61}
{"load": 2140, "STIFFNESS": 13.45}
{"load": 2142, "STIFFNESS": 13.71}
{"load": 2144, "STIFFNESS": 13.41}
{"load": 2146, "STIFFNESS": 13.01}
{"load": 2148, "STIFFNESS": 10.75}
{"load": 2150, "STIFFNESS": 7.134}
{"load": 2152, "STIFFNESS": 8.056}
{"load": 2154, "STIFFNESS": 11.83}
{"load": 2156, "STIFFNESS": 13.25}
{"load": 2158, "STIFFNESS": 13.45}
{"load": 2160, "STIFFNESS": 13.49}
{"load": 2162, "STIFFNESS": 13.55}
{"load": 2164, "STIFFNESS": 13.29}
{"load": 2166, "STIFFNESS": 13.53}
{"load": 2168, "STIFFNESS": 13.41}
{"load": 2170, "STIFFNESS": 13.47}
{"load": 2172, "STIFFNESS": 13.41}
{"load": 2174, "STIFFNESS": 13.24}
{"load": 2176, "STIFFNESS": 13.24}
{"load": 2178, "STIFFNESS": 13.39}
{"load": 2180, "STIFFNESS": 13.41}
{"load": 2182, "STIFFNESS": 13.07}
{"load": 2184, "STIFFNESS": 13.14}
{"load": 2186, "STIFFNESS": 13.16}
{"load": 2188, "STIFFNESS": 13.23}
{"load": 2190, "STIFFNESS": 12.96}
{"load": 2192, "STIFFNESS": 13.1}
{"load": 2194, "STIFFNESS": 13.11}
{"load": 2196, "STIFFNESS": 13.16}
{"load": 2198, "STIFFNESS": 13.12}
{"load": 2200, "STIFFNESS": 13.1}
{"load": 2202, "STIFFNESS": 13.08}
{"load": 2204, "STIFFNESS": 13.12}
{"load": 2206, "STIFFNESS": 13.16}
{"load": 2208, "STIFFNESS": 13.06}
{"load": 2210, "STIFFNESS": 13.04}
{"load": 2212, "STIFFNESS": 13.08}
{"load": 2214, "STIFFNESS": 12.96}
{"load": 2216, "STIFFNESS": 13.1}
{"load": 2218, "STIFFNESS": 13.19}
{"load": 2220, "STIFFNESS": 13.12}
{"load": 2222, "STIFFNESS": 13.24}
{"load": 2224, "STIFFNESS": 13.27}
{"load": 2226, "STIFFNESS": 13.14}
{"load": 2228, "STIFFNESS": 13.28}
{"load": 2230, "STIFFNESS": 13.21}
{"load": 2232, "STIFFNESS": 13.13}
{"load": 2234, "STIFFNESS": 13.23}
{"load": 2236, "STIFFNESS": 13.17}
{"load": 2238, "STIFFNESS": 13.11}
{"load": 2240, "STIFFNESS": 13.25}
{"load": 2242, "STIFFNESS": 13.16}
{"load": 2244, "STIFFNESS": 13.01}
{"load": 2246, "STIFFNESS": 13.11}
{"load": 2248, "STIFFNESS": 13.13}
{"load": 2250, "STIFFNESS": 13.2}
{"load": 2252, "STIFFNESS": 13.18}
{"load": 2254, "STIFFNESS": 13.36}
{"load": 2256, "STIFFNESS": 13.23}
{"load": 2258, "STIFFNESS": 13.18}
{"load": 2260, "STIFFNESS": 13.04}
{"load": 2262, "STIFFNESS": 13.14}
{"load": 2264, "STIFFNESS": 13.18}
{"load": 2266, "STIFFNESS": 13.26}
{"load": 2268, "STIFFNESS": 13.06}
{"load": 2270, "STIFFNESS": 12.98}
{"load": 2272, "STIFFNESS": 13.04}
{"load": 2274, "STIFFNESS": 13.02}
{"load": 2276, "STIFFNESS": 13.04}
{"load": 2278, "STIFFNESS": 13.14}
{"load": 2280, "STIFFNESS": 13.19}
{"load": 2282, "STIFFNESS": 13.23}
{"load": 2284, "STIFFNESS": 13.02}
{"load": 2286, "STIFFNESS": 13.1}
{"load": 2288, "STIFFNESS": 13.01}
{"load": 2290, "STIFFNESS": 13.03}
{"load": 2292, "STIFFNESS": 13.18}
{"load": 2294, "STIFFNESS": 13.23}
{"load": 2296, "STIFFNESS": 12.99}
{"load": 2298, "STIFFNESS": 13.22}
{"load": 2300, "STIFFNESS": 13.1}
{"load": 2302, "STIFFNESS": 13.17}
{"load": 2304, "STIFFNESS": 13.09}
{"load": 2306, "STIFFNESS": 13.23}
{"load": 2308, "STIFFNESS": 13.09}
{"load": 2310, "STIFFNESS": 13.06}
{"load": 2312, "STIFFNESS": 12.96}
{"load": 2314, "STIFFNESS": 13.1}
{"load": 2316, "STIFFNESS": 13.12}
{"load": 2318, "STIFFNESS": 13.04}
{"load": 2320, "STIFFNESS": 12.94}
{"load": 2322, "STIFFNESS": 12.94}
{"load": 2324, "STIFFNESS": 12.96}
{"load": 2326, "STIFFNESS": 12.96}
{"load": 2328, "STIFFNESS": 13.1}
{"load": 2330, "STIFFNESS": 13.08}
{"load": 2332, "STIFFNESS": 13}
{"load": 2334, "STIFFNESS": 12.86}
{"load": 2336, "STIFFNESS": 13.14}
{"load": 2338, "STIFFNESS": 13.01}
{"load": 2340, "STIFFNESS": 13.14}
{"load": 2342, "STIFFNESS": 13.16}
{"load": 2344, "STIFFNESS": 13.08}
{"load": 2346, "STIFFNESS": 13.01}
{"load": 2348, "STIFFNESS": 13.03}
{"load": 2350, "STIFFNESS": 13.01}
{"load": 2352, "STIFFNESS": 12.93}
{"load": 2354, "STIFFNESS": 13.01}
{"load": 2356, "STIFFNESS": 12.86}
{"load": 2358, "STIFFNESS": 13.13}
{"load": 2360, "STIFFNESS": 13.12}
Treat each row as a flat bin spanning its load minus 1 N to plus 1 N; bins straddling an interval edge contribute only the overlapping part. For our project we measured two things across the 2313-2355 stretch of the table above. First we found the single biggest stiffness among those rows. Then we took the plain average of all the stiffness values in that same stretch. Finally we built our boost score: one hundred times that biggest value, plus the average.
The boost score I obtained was 1329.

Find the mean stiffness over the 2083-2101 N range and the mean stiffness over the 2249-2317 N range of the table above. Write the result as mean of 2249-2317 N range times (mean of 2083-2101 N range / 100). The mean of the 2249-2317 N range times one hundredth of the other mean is 1.77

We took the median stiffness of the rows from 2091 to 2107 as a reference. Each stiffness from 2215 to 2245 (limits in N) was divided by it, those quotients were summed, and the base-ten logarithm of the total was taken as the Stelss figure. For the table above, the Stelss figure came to 1.17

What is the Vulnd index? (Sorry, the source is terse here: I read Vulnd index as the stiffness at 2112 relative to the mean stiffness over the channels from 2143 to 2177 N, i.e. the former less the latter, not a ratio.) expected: 1.1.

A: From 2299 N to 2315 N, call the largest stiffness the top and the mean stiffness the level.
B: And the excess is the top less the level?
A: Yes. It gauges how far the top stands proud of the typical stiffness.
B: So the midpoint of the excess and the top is 6.68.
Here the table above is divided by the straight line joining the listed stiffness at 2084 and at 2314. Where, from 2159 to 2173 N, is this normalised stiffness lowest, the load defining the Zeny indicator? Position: 2164 N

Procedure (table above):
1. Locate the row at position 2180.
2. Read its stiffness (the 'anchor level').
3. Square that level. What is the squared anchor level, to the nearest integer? 180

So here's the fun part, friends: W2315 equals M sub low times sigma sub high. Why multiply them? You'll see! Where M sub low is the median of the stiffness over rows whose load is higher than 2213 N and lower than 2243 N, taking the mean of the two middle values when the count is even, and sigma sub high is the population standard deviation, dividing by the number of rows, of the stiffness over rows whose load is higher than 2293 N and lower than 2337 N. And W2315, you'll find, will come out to 1.32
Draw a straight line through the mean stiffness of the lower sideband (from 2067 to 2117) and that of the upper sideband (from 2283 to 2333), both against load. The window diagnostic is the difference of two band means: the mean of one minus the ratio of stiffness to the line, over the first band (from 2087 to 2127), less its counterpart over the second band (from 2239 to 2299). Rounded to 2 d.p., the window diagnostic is 0.00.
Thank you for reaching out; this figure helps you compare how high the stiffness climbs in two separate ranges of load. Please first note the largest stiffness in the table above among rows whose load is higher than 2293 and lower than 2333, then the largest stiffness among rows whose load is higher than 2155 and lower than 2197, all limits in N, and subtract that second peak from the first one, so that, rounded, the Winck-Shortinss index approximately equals -0.32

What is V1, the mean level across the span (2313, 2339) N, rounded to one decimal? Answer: 13.0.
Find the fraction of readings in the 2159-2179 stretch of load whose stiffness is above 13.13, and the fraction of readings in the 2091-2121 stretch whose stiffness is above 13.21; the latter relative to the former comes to 1.0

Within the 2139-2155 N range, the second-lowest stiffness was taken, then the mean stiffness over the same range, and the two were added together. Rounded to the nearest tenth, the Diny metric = 19.5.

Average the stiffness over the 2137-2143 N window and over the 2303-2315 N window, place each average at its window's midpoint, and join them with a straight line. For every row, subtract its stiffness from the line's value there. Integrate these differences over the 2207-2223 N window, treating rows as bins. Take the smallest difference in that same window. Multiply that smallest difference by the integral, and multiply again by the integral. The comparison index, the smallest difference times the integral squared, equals 1.97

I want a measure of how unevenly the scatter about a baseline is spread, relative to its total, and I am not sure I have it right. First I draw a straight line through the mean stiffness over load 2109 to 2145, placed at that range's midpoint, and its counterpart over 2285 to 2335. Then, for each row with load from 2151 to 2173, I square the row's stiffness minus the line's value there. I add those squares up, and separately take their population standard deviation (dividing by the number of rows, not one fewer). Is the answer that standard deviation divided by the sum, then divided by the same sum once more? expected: 0.01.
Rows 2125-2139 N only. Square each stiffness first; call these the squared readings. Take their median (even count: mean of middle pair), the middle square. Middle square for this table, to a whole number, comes 186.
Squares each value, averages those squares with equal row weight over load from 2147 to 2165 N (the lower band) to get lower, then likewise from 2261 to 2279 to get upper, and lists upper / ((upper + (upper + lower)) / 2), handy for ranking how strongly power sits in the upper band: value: 0.709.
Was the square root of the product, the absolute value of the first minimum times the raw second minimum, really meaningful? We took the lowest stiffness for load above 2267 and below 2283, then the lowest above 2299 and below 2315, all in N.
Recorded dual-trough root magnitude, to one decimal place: 13.0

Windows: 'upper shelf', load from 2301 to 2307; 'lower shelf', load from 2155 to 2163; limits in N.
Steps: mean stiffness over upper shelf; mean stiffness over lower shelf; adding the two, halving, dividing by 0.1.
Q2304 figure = 133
